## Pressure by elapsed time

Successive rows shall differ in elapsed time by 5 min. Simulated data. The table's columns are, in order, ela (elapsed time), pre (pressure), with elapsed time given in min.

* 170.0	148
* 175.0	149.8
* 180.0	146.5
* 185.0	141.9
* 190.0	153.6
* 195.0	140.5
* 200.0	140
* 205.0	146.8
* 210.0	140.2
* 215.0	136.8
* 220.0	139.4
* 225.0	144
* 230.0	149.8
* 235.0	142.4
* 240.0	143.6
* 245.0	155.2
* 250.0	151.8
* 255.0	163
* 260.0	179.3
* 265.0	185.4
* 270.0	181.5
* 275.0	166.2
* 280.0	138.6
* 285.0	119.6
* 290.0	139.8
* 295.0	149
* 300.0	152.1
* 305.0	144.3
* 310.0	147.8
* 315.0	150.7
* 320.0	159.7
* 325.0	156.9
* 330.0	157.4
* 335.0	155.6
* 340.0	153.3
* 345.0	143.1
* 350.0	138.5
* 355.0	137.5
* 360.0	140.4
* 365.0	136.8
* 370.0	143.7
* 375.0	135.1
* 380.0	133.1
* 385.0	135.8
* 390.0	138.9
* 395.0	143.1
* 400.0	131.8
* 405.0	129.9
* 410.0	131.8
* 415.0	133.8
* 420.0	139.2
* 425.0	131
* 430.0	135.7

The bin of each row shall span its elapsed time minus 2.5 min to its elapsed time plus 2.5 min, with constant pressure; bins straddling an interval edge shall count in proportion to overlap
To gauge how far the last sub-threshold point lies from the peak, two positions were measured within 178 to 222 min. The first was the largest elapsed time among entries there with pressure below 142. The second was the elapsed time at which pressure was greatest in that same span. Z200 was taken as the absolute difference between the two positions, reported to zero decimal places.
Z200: 30 min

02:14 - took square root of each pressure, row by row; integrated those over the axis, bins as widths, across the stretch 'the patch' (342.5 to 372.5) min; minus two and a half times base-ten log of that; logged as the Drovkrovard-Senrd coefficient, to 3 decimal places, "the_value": -6.375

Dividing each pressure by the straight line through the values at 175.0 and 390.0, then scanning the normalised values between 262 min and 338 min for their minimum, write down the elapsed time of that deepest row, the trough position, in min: 285.0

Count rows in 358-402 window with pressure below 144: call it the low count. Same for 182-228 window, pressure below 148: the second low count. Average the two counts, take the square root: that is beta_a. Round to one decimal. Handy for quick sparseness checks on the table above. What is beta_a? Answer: 2.9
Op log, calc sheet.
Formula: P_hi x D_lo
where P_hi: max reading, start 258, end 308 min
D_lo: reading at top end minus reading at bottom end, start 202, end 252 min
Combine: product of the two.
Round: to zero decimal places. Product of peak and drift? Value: 927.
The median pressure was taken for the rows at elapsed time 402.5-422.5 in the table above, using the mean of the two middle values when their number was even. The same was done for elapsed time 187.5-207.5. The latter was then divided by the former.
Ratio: 1.08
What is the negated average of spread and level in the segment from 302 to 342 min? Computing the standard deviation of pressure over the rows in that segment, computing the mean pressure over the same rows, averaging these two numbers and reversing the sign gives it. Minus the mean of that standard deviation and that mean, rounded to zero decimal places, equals -79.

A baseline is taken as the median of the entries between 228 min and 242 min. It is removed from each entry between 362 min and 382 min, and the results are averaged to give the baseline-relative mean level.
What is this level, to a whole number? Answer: -6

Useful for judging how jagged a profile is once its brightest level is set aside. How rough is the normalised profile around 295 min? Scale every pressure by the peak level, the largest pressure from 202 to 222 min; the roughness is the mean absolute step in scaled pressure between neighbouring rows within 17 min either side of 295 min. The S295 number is 0.071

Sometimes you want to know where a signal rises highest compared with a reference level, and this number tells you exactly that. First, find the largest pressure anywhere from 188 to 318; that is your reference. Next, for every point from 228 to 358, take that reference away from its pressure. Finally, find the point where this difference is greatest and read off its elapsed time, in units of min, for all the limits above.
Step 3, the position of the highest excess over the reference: 265.0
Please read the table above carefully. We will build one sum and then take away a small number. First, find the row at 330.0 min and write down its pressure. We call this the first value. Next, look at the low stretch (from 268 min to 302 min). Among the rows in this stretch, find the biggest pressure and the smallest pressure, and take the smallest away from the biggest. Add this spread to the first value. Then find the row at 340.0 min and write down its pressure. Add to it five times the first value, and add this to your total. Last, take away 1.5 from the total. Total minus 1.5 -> 1158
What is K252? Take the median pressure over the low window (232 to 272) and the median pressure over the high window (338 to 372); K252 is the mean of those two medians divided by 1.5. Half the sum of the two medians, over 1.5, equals 100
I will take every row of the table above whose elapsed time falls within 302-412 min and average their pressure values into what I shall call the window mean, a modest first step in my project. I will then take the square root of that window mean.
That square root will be 12.0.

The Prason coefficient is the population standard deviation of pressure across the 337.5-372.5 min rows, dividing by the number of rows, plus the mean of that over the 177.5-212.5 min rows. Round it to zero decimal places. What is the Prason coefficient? 149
